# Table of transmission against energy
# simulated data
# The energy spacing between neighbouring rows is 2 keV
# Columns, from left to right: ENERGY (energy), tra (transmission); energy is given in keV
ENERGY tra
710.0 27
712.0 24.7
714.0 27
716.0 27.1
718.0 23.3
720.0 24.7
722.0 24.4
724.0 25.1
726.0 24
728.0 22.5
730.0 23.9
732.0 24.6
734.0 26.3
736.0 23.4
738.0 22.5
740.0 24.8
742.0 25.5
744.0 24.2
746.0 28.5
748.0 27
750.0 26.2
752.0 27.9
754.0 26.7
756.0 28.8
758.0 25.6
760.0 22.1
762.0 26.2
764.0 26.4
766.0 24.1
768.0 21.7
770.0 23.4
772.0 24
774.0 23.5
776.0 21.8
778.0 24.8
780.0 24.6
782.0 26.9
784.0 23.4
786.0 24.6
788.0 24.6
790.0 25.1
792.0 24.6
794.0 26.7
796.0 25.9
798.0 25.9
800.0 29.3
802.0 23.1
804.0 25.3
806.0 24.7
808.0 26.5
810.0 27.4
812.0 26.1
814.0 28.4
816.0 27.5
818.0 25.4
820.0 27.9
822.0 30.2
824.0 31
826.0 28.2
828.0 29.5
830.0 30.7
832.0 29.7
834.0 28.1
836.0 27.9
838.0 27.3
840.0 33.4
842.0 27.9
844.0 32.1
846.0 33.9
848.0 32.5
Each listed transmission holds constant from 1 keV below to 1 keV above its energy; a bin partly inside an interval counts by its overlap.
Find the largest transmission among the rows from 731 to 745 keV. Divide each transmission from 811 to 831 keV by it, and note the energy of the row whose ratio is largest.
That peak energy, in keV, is 824.0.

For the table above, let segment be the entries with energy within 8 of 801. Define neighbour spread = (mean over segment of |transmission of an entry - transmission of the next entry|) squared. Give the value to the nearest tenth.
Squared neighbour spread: 4.6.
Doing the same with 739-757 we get 2.9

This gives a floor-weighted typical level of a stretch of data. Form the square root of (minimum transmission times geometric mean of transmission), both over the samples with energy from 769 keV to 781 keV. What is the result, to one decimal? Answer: 22.7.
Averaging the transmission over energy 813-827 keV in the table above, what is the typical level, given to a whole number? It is 28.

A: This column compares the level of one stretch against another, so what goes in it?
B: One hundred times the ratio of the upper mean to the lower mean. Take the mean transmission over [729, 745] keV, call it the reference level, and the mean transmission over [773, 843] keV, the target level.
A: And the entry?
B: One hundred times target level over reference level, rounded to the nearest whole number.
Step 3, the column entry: 110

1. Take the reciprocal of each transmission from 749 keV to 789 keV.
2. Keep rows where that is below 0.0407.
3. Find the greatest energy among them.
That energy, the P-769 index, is 788.0 keV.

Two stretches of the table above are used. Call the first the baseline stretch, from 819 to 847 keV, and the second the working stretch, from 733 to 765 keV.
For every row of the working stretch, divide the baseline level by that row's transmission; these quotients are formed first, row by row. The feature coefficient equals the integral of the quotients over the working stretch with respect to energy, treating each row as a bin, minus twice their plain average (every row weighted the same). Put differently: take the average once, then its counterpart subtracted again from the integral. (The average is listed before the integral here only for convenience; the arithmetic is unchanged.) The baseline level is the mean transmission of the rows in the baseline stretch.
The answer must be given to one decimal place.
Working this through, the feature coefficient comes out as 35.0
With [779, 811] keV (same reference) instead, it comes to 35.2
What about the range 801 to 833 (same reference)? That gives 32.7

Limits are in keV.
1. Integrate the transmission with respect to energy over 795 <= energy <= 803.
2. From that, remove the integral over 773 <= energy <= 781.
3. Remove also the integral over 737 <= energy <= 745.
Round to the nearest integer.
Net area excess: -175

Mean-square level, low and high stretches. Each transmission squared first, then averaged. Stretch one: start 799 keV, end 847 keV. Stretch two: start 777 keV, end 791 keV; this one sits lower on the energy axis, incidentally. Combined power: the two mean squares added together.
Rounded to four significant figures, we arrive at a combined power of 1432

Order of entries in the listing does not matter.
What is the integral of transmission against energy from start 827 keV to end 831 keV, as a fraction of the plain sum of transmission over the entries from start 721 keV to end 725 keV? 2.43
